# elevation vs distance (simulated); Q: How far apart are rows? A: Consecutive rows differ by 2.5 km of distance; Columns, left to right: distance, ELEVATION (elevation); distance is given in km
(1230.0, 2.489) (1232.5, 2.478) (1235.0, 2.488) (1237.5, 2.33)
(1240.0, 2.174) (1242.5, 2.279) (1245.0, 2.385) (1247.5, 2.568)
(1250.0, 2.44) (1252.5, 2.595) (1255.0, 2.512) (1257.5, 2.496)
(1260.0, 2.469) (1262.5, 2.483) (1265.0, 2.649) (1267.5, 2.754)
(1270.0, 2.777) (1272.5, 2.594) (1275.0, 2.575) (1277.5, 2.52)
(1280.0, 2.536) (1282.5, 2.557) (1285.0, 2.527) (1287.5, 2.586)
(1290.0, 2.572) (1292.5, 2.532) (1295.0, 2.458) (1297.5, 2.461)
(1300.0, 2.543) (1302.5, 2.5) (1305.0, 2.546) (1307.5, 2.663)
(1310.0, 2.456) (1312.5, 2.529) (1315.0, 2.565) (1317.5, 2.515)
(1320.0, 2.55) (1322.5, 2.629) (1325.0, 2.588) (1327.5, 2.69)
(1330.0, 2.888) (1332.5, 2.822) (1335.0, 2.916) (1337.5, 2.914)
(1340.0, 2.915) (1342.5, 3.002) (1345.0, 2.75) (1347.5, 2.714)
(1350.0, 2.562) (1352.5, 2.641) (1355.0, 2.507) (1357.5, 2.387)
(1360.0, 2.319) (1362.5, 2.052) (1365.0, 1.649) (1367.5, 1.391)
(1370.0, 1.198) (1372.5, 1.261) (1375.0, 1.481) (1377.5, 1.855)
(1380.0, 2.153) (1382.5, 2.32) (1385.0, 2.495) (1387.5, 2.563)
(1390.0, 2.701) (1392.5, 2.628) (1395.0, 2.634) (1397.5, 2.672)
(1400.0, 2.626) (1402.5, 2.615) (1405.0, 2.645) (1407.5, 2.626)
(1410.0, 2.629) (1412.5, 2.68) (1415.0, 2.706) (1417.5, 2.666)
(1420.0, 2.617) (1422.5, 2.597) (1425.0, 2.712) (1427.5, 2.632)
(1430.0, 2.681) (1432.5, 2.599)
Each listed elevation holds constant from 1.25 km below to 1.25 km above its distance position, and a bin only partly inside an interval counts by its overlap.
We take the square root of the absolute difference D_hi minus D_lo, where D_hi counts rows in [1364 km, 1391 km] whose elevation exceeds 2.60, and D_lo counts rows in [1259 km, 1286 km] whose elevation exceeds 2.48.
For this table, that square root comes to 3.00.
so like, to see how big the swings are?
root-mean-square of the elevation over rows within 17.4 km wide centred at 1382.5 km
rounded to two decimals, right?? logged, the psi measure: 2.26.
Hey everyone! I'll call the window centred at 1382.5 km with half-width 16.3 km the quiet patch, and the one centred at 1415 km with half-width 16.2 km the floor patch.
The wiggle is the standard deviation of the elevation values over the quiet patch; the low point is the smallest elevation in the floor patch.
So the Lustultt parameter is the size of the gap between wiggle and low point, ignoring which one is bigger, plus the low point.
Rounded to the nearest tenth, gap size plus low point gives 4.6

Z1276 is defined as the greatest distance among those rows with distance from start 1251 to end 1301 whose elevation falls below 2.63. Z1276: 1300.0 km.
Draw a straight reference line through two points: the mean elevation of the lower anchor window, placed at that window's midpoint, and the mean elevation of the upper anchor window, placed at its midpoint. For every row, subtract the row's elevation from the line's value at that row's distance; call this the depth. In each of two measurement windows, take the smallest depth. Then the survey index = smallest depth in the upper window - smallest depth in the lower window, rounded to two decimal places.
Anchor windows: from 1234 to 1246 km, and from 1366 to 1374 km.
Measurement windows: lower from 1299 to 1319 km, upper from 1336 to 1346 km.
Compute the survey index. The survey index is -0.62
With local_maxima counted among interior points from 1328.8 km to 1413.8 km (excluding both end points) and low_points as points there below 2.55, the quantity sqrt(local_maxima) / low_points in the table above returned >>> 0.188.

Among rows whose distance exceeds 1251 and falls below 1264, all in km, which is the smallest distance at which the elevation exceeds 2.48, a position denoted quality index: 1252.5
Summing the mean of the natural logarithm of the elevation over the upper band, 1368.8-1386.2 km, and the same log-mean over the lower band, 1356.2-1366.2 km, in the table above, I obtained 1.30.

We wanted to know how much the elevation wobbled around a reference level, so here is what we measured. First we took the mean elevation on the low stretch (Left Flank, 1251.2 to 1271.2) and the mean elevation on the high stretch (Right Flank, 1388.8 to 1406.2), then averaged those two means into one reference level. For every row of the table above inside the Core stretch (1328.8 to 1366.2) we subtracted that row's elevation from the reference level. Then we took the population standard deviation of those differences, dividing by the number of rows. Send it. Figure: 0.36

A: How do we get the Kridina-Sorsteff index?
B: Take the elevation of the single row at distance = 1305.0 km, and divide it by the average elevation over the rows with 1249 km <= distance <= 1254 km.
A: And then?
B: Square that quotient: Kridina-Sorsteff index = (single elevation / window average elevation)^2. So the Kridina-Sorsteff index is 1.02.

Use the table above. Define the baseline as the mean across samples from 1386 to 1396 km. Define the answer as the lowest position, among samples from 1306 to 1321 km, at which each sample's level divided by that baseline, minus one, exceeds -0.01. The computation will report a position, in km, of 1307.5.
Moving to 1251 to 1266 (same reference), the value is 1265.0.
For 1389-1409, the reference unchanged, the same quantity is 1390.0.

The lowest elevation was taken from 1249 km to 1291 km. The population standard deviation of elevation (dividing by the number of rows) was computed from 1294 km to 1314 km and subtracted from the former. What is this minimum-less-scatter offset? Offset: 2.38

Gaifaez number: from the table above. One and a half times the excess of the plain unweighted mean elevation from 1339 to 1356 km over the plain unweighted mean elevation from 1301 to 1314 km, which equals 0.28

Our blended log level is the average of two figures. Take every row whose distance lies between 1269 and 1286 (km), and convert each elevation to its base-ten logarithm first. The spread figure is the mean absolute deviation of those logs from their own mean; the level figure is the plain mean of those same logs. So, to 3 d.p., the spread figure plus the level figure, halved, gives 0.211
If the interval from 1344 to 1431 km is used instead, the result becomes 0.221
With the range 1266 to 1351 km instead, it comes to 0.221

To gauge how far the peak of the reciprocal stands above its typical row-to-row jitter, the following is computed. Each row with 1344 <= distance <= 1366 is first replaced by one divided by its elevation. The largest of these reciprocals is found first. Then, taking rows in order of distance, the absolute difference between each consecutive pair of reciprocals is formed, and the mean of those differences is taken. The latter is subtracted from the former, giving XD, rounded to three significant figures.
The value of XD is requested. 0.573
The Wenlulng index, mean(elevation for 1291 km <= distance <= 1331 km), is 2.57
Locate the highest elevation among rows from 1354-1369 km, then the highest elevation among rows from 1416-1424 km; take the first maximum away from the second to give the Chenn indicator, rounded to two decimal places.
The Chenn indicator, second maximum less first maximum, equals 0.16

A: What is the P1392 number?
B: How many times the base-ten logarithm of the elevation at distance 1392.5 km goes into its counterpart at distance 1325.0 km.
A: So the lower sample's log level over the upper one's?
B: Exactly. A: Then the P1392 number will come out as 0.98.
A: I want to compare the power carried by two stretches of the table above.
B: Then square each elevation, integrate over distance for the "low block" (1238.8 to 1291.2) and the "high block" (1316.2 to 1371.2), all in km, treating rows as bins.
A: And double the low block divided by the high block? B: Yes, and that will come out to 1.9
